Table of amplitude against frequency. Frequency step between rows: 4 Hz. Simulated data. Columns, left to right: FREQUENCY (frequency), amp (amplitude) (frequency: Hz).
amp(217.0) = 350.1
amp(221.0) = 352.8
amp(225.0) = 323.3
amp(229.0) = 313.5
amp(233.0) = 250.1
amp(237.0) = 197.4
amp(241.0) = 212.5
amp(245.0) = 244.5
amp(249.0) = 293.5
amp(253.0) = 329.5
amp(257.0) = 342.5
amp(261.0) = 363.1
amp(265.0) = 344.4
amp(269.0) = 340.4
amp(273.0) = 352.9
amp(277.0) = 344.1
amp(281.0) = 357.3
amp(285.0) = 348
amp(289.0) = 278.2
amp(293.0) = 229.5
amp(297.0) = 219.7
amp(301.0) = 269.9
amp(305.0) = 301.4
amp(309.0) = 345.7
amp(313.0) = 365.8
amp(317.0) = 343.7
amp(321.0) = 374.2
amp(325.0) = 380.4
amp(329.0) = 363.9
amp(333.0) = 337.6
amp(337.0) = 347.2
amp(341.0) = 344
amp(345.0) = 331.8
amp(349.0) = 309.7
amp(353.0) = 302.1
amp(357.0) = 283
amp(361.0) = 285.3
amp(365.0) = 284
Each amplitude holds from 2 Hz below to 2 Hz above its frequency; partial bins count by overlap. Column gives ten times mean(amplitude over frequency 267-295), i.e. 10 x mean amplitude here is 3215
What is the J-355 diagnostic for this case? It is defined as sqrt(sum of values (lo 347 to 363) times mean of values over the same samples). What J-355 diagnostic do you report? 590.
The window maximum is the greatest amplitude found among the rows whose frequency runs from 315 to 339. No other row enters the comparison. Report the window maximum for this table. 380.4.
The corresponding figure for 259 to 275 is 363.1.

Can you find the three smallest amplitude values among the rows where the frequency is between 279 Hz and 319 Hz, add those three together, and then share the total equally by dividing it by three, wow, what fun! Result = 240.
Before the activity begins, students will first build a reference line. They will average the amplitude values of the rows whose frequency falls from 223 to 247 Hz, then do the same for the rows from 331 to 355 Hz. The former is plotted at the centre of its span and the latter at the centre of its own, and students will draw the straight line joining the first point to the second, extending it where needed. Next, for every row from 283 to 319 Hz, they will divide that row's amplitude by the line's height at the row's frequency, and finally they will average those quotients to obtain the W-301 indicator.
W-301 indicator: 1.00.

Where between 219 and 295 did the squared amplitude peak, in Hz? 261.0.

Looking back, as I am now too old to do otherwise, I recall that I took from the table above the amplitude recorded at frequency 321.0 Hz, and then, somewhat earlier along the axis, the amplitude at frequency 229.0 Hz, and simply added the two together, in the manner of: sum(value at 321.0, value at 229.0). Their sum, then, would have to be 688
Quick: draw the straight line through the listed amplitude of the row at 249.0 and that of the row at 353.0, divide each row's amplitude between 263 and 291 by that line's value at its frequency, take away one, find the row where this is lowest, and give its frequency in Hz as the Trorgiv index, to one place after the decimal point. 289.0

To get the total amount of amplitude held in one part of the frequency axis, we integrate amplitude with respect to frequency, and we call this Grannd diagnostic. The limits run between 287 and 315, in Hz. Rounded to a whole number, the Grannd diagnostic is 8041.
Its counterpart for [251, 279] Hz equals 9668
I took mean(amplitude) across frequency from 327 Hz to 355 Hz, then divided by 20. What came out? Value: 16.7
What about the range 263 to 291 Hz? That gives 16.9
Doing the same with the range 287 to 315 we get 14.4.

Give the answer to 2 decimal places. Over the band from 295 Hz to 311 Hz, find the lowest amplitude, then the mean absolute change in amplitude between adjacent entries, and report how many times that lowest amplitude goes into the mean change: 0.19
